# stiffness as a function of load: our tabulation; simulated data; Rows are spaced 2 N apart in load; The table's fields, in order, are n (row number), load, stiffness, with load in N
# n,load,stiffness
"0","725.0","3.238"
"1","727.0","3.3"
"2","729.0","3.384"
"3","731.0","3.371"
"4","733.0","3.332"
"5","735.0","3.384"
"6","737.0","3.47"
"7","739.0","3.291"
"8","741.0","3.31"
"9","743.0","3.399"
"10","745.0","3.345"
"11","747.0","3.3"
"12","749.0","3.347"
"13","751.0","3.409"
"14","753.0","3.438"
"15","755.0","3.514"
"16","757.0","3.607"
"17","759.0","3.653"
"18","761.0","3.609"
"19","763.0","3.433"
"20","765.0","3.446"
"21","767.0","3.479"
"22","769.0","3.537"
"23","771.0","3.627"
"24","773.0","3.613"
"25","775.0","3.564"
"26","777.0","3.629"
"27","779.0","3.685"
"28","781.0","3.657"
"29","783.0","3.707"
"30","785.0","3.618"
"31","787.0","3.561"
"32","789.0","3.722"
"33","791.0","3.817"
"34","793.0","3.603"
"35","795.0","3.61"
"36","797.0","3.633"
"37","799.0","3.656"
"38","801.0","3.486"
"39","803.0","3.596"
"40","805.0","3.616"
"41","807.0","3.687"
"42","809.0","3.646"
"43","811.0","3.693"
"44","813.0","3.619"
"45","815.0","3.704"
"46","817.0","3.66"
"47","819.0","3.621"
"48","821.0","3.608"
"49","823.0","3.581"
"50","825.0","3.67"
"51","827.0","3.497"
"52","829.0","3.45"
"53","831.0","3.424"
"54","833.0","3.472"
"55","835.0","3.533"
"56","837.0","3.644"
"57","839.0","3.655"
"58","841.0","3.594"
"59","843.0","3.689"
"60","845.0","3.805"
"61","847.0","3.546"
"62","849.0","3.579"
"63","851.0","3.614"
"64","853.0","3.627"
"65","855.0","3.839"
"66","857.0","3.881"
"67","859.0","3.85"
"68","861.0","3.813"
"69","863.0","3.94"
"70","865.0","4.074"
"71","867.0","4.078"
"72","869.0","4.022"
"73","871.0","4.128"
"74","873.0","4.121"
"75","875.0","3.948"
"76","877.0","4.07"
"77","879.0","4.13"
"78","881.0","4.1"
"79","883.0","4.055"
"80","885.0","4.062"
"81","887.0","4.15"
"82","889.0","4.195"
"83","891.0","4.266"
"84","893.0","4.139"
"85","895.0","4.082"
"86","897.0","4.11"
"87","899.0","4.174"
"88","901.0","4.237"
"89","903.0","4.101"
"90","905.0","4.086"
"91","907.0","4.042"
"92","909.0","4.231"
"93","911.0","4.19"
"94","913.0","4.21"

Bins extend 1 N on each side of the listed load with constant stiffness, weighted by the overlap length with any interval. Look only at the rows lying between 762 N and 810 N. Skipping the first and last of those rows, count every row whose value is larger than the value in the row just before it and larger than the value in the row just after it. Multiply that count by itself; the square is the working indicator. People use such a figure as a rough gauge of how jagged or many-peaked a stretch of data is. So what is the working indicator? 36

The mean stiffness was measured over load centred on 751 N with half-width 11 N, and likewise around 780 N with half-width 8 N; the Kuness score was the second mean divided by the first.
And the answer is 1.05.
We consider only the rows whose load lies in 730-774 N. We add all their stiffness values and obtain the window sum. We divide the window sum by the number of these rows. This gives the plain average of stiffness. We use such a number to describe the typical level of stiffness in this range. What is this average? 3.45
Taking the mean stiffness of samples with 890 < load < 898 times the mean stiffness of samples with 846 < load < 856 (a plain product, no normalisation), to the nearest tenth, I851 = 15.1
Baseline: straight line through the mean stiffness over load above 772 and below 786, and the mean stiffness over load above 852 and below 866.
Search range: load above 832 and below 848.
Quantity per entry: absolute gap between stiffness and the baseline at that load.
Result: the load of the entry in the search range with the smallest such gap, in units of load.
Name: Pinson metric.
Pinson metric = 845.0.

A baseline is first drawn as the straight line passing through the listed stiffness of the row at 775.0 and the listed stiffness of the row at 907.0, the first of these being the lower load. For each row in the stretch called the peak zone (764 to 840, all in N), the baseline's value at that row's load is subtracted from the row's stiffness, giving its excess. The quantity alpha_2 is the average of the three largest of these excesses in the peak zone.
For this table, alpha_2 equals 0.14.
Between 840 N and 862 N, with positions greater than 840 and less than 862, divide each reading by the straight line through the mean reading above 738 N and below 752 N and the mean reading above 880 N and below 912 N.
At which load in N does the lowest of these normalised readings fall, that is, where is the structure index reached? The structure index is 847.0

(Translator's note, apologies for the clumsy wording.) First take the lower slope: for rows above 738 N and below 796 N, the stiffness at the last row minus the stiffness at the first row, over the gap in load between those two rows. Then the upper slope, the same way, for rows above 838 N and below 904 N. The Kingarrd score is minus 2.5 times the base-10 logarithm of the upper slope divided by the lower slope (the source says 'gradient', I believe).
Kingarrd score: 0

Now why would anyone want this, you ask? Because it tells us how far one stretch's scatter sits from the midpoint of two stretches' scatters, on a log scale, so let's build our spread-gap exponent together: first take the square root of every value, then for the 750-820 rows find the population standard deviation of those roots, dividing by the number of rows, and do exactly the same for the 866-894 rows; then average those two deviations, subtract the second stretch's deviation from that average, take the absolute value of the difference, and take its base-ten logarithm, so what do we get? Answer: -2.6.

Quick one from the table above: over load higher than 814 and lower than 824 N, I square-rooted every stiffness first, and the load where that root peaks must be 815.0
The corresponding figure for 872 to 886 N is 879.0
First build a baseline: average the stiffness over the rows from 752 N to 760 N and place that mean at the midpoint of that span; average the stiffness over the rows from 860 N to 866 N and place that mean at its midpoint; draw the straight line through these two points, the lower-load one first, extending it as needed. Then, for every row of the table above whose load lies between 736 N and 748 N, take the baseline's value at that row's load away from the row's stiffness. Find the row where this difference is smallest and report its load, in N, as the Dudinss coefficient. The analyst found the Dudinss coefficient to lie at 747.0 N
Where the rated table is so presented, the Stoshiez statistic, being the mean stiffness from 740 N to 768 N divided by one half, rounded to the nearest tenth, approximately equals 6.9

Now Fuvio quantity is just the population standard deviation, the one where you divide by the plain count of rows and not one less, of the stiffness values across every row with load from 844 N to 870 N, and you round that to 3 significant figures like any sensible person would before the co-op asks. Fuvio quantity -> 0.176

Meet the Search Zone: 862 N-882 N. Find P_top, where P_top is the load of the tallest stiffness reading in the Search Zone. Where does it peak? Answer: 879.0 N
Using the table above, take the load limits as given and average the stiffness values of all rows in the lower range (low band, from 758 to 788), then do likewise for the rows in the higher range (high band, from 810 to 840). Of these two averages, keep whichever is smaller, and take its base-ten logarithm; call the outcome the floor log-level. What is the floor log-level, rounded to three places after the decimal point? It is 0.555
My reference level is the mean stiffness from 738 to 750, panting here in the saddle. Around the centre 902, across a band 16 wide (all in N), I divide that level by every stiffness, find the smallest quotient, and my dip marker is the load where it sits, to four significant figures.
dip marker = 901.0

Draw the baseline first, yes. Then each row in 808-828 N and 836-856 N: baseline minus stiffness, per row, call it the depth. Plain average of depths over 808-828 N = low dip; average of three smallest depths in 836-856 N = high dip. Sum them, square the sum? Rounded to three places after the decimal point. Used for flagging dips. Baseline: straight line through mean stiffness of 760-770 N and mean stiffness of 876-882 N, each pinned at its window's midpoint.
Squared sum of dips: 0.094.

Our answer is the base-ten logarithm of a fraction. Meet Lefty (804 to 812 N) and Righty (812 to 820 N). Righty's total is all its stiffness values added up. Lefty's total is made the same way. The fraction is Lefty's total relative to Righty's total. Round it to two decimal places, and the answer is 0.00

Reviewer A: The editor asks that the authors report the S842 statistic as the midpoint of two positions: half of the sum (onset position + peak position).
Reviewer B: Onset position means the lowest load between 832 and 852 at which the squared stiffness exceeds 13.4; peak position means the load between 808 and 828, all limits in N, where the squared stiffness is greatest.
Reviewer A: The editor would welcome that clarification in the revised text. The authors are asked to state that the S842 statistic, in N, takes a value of 829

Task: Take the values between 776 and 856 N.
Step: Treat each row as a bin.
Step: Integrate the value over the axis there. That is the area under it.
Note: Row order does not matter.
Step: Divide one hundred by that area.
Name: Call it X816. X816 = 0.3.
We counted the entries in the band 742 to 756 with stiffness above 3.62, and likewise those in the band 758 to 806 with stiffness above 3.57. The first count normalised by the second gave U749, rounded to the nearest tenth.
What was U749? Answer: 0.0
